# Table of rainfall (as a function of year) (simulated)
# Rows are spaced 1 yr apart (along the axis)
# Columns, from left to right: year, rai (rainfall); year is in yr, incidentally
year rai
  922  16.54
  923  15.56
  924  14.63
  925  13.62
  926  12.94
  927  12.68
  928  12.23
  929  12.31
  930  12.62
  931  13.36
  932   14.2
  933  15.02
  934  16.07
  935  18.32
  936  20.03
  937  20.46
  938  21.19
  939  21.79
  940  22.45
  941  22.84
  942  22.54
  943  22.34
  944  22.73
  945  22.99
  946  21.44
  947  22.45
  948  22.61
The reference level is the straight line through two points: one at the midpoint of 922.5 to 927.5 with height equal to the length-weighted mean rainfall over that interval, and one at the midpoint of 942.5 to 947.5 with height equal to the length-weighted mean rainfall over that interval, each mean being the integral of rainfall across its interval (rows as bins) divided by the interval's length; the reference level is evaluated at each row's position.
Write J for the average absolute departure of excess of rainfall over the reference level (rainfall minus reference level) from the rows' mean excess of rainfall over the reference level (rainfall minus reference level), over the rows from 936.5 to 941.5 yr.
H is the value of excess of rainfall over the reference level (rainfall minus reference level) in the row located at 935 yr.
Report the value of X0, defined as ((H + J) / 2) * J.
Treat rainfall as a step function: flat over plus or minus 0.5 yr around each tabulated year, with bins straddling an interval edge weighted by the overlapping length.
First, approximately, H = 0.2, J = 0.2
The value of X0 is 0.0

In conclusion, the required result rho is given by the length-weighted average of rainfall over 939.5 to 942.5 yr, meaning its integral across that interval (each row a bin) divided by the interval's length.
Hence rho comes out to 23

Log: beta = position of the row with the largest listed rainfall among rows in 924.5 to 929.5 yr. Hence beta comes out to 925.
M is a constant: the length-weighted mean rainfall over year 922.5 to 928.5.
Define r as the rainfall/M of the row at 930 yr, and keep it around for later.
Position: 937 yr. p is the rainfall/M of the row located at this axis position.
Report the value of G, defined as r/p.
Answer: 0.62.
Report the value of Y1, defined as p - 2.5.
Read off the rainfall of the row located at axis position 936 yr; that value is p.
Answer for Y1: 17.5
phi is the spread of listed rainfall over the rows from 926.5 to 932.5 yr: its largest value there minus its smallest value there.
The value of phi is 2.0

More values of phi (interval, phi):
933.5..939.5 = 5.7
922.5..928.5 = 3.3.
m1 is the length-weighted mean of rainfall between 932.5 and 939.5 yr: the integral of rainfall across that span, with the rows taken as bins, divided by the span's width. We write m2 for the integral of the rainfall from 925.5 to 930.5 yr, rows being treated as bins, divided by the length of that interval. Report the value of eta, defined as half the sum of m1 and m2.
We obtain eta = 15.8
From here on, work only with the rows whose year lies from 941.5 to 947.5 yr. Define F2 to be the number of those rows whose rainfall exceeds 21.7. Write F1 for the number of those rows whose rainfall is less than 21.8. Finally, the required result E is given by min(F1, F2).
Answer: 1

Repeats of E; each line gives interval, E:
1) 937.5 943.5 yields 2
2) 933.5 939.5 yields 1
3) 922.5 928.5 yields 0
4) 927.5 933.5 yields 0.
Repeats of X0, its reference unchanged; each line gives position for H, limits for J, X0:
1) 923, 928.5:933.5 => 0.5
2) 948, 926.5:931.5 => -0.1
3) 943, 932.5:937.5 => 1.6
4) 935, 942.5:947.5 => 0.5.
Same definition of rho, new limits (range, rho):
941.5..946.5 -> 22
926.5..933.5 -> 13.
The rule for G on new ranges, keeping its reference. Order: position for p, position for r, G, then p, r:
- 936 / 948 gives 1.13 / 1.47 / 1.66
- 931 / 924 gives 1.10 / 0.98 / 1.07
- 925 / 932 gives 1.04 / 1.00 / 1.04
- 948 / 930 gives 0.56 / 1.66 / 0.93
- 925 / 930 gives 0.93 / 1.00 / 0.93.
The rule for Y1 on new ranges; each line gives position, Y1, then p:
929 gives 9.8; 12.31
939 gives 19.3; 21.79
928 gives 9.7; 12.23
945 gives 20.5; 22.99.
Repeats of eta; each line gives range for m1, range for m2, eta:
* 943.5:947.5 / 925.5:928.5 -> 17.5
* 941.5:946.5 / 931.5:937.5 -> 19.9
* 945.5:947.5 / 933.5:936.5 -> 20.0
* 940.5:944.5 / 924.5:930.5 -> 17.7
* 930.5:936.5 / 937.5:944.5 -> 19.2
